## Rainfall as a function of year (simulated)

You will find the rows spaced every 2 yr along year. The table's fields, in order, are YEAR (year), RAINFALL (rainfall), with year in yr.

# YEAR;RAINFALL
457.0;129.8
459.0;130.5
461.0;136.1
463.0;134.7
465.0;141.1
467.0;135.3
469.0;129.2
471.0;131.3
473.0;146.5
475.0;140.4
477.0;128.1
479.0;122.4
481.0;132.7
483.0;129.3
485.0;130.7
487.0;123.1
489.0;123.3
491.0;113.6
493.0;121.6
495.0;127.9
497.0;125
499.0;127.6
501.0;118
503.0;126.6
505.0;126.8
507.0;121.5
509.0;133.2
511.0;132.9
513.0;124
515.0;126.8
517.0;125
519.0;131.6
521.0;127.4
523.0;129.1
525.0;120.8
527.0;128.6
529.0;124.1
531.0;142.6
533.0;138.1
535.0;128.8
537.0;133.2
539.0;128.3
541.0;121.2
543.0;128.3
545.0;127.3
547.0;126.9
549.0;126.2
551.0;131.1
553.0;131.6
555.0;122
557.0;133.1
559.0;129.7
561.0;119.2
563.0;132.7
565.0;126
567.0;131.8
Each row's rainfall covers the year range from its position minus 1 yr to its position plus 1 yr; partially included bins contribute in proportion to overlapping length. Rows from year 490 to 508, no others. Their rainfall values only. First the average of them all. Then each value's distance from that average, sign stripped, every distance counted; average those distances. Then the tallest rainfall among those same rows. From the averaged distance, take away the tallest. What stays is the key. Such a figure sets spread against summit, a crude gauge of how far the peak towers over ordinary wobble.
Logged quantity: -124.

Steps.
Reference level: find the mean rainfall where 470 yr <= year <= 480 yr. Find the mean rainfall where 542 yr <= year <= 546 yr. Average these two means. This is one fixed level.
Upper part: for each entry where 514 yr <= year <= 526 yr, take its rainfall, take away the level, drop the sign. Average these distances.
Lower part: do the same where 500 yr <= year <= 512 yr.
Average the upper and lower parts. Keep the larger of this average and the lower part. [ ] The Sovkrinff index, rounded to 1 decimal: 5.8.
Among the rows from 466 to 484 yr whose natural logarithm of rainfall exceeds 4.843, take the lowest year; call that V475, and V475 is 467.0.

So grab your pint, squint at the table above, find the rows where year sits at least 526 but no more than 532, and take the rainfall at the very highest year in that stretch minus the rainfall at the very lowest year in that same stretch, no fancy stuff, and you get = 14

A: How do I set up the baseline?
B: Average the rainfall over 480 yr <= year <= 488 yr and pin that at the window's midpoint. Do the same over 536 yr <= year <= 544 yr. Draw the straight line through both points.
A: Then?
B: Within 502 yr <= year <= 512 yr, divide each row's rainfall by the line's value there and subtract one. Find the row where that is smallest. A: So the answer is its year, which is 507.0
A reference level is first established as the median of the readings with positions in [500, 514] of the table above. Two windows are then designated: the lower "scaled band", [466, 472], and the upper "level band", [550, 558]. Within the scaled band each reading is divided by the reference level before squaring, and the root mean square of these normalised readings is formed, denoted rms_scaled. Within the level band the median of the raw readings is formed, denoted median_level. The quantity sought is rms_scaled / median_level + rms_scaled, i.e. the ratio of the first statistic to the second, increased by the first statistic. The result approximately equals 1.05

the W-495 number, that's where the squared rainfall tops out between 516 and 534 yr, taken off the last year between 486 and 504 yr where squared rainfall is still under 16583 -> -28 yr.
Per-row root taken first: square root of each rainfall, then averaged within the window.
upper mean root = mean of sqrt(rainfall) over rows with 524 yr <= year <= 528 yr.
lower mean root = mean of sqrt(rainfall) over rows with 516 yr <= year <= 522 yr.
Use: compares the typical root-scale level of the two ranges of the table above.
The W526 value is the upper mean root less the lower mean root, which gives -0.1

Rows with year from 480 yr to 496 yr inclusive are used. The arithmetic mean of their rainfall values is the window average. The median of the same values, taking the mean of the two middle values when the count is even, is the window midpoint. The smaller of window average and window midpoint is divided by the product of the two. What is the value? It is 0.0080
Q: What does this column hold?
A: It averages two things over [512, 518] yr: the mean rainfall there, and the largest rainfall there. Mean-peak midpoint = 126.0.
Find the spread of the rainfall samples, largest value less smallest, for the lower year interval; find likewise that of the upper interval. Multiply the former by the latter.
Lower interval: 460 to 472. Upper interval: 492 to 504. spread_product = 118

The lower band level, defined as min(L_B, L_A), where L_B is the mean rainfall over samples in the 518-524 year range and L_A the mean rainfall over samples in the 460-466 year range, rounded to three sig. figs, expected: 129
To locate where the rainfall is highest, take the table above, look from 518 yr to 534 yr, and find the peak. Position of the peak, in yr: 531.0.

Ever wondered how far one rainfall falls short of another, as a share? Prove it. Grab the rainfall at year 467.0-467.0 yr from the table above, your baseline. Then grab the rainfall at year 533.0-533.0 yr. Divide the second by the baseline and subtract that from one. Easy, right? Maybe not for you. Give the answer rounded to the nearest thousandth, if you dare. -0.021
